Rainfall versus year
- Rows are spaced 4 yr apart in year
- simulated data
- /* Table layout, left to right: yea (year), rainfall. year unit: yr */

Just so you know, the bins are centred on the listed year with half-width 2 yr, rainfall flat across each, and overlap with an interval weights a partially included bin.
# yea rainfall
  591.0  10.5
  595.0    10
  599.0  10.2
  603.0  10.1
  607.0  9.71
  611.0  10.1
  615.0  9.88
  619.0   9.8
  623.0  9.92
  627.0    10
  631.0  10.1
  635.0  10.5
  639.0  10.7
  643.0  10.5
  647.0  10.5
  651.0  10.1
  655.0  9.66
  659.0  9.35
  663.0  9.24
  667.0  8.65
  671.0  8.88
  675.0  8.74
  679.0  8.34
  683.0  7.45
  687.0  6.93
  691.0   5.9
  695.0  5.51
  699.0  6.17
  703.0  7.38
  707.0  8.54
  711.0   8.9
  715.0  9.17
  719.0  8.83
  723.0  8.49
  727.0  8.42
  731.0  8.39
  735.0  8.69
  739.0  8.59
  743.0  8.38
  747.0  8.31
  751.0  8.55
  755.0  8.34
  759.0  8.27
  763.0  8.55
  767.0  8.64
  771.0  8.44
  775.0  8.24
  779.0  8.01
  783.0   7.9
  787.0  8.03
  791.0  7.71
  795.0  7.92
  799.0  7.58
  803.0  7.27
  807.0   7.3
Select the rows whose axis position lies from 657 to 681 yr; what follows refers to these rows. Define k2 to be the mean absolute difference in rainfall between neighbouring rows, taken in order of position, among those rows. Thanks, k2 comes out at 0.29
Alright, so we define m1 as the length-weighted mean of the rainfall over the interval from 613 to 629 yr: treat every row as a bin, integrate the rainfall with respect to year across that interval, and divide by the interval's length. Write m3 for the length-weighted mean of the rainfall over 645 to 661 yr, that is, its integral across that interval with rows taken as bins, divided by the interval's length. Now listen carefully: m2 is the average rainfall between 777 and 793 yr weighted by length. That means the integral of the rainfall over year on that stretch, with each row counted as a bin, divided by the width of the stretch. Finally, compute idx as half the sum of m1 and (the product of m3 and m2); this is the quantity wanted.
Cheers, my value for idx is 44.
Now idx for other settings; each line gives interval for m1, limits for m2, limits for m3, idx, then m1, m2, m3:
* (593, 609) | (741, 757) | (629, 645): 49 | 10.0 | 8.4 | 10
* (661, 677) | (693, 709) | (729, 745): 34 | 8.9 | 6.9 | 9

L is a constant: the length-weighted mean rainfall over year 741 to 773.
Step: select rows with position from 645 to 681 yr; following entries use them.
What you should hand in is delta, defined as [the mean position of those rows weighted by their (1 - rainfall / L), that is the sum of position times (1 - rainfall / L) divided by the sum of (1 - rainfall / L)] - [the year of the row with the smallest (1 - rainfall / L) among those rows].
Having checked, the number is 8.1 yr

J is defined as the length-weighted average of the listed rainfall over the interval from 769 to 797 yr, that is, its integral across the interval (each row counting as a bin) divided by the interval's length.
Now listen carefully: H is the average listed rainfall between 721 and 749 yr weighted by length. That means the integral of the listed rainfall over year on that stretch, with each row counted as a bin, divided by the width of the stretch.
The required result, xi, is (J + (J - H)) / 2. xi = 3.8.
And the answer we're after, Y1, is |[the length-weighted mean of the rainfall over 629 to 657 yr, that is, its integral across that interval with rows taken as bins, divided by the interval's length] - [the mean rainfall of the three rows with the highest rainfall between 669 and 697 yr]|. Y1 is 1.6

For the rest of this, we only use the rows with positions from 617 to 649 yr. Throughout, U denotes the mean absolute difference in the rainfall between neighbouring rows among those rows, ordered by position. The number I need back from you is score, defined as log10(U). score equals -0.80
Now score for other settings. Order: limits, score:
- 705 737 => -0.61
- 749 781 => -0.74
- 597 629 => -0.71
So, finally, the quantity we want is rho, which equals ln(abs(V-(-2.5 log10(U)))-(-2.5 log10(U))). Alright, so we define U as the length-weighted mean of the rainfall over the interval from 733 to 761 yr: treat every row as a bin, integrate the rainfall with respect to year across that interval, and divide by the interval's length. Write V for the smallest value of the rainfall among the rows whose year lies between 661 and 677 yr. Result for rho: 2.59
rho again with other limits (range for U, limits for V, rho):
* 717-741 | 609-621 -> 2.67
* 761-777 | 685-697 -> 2.32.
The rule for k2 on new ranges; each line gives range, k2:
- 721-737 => 0.13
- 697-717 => 0.75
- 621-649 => 0.16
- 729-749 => 0.17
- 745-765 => 0.20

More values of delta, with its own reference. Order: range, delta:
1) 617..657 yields -1.6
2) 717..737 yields 5.6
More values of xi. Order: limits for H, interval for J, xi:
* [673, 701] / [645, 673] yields 6.0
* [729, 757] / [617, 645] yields 6.0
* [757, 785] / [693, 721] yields 3.6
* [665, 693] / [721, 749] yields 4.5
